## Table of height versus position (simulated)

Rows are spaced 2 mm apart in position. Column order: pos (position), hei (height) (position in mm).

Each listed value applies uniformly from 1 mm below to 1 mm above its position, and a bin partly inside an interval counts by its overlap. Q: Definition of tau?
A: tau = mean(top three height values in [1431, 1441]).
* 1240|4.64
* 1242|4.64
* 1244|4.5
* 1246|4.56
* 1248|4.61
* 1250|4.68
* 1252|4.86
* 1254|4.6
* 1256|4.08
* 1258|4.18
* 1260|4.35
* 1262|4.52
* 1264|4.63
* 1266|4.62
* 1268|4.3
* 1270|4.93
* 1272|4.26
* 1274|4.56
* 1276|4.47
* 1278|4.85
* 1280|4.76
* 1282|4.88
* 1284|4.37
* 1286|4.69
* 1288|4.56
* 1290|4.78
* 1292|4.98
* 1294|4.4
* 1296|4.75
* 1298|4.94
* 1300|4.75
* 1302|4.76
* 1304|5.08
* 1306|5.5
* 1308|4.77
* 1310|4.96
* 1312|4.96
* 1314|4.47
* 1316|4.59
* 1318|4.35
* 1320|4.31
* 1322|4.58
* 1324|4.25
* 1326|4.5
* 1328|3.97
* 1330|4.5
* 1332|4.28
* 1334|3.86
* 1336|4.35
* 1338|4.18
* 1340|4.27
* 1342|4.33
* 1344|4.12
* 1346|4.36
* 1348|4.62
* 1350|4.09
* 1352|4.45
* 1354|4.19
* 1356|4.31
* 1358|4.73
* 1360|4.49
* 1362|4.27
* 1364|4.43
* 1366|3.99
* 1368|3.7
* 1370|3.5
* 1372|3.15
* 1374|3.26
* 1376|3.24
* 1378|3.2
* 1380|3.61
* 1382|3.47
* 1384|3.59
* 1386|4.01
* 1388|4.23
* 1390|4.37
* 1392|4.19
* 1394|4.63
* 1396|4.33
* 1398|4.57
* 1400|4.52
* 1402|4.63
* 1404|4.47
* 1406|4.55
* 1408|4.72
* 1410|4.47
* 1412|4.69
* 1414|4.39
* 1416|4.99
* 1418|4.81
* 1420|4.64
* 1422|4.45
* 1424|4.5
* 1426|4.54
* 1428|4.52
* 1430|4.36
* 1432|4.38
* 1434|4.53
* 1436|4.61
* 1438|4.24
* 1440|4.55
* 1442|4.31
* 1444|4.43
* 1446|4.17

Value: 4.56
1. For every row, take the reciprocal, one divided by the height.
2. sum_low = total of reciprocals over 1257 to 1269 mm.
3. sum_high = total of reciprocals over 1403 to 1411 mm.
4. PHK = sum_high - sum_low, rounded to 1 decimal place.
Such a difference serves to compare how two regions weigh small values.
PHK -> -0.5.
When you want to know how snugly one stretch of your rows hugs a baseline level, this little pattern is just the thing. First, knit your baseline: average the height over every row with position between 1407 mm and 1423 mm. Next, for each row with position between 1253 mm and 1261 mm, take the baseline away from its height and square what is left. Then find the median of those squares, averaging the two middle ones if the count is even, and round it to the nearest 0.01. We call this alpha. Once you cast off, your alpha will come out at 0.15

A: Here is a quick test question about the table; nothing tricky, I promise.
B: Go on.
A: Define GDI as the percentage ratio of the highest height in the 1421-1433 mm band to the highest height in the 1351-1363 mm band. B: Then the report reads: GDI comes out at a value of 96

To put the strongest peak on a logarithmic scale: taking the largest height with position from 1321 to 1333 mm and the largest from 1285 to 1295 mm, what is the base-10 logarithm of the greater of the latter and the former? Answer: 0.697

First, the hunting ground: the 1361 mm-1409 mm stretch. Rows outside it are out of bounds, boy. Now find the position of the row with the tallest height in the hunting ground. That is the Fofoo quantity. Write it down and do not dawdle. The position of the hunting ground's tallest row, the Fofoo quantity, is 1408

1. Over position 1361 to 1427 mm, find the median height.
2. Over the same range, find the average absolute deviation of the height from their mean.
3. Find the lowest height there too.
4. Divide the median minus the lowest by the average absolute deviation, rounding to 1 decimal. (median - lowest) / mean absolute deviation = 2.8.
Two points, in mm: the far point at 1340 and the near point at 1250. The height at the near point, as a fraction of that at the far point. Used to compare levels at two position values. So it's 1.10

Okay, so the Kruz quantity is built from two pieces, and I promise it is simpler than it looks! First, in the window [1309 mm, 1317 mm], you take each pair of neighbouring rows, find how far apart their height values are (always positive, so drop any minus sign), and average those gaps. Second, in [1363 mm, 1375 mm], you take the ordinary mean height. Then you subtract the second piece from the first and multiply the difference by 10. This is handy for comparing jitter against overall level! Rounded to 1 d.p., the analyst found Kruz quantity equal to -34.7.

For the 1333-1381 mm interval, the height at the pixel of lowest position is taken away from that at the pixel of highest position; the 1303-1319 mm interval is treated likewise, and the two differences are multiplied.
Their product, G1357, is 0.18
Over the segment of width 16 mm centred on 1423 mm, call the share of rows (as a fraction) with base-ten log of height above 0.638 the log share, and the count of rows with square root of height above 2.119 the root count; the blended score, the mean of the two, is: 3.5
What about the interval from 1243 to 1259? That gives 3.4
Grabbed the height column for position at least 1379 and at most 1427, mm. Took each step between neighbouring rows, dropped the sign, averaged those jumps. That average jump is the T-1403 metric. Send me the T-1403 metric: 0.21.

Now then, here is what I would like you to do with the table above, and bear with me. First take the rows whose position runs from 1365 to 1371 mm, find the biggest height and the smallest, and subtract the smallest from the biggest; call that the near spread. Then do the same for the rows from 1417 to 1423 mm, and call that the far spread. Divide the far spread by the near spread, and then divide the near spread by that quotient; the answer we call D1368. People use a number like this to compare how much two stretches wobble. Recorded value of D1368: 0.7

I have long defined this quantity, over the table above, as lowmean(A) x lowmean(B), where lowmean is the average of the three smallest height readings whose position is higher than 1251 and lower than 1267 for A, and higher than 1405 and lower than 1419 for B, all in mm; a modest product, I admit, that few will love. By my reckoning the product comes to 18.79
